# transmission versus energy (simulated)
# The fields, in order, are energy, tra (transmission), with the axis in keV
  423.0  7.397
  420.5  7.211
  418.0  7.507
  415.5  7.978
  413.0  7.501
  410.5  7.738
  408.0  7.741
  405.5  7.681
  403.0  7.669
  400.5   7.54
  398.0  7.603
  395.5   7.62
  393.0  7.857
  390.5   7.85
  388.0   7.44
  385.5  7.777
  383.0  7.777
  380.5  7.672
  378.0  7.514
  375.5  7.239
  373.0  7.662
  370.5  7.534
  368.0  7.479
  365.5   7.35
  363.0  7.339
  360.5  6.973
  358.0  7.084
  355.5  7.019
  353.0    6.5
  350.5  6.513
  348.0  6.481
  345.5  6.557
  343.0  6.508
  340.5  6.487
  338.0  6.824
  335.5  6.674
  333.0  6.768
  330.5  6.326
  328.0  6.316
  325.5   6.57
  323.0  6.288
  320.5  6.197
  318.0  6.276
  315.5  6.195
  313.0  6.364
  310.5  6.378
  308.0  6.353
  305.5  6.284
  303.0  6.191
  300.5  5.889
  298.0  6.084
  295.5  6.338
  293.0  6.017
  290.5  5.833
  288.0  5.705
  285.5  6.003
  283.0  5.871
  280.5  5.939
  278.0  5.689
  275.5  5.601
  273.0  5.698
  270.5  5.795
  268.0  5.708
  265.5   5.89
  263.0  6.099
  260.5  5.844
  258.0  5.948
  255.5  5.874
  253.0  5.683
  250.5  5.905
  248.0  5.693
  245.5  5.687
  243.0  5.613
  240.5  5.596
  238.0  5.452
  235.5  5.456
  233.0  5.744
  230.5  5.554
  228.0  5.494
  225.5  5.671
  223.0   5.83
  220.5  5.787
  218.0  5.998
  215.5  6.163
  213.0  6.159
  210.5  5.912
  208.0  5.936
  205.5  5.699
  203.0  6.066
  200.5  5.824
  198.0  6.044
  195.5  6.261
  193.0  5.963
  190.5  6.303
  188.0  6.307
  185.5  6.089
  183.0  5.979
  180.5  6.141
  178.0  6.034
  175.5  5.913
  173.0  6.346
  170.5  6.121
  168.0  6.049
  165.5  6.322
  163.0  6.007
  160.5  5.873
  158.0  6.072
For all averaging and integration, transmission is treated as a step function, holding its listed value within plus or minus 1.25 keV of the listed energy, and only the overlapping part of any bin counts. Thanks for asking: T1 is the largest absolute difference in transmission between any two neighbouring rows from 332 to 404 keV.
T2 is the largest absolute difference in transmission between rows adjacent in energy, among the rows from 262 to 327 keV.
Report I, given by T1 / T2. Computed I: 1.62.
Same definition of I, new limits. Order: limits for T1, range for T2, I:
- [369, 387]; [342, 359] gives 0.82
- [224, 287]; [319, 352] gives 0.65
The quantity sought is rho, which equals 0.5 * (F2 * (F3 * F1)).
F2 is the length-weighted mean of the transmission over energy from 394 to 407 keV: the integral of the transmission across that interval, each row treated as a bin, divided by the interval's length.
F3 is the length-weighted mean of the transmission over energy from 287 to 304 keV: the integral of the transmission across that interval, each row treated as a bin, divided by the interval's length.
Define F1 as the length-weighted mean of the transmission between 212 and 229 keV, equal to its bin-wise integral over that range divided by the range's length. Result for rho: 135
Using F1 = 5.87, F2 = 7.63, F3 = 6.0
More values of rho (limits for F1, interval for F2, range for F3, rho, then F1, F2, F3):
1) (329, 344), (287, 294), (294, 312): 120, 6.59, 5.85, 6.2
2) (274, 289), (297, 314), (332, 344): 120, 5.80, 6.22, 6.7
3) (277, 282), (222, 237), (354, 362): 115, 5.82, 5.62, 7.0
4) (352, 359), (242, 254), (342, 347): 128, 6.87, 5.72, 6.5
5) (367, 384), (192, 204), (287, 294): 133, 7.55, 6.03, 5.9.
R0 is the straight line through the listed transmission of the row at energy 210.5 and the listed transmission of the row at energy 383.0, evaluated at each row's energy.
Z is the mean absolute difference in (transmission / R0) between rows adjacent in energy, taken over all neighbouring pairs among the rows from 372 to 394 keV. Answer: 0.0274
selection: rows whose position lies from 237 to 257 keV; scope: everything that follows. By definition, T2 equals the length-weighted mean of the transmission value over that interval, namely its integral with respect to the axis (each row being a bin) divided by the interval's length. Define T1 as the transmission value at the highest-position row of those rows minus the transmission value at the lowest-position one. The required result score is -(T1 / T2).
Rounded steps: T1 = 0.4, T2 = 5.69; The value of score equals -0.07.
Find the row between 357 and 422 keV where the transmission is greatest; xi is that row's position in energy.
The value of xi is 415.5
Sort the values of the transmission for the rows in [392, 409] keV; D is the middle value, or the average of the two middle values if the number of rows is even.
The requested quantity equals 7.7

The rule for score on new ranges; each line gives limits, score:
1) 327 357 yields -0.11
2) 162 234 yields 0.04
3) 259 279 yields 0.03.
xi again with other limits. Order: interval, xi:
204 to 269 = 215.5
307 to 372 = 370.5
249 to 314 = 310.5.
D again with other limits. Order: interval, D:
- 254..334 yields 6.1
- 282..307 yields 6.0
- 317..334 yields 6.3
